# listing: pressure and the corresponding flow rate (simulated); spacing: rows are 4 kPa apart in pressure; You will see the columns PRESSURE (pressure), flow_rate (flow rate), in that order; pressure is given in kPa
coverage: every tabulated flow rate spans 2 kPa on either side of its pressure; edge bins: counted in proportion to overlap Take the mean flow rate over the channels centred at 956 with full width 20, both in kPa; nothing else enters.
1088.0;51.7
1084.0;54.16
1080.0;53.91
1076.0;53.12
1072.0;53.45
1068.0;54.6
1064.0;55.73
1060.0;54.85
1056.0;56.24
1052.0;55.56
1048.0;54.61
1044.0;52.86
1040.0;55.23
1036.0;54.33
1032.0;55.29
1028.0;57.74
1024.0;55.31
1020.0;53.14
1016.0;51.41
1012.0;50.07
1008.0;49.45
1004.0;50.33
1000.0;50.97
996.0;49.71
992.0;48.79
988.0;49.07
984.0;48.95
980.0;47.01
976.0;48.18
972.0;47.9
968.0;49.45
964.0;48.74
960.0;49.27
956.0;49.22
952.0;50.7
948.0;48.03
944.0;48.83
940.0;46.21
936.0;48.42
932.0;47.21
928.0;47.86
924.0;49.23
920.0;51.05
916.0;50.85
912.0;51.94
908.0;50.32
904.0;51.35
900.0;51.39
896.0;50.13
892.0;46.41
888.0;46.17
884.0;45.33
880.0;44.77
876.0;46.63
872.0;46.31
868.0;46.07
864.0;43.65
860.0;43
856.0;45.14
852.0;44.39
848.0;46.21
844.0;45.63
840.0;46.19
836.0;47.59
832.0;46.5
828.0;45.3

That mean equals 49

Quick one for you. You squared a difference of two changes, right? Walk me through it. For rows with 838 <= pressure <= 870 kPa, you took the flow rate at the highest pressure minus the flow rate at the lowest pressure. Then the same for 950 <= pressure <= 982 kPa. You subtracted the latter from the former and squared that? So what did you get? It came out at 13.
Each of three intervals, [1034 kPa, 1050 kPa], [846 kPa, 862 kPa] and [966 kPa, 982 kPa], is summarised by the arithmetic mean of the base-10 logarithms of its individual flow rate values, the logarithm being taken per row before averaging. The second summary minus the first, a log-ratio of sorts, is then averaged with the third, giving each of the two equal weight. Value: 0.80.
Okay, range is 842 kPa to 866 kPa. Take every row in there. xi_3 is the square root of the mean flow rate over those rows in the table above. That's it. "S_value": 6.68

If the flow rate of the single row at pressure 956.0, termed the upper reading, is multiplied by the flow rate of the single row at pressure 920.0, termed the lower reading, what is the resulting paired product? 2513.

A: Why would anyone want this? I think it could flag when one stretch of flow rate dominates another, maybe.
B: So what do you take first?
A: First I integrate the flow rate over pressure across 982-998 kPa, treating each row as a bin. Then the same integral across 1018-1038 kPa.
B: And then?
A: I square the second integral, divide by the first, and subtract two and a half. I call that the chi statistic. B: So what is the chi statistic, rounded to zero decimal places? 1546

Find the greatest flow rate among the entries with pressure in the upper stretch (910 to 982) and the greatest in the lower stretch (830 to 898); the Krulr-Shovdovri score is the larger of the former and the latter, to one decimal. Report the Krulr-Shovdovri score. 51.9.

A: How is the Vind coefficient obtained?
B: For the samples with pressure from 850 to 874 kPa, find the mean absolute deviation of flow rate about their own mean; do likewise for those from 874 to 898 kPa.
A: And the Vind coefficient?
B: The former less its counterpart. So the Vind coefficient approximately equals -0.12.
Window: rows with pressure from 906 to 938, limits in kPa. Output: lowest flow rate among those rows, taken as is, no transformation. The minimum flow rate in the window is 47.21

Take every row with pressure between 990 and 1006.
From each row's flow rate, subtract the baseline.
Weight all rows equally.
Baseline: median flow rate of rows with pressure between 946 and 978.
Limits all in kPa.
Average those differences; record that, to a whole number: 1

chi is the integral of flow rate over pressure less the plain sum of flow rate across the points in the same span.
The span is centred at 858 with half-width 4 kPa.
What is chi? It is 264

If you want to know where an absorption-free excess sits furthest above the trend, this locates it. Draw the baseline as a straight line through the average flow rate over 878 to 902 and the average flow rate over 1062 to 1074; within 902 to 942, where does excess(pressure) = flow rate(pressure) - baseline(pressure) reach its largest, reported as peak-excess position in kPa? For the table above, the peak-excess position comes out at 912.0 kPa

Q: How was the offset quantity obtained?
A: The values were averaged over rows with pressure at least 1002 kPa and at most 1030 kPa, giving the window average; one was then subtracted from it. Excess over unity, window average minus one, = 51.5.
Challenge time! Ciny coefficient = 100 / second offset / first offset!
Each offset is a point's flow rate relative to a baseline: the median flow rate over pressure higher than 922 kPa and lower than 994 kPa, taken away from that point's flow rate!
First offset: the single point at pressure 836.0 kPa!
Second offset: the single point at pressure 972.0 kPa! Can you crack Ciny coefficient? 98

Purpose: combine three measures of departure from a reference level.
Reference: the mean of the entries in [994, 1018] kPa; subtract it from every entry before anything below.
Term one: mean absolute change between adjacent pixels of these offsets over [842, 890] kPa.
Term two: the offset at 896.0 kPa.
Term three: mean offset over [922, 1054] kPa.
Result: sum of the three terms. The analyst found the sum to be 1.2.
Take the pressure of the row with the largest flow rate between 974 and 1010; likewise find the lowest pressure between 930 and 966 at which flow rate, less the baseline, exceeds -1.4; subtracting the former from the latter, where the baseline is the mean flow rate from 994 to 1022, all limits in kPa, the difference -48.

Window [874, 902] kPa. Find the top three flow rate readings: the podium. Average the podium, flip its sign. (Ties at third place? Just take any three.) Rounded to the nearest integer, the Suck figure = -49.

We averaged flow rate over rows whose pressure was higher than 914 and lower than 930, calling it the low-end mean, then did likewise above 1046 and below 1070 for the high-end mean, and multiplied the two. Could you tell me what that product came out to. 2749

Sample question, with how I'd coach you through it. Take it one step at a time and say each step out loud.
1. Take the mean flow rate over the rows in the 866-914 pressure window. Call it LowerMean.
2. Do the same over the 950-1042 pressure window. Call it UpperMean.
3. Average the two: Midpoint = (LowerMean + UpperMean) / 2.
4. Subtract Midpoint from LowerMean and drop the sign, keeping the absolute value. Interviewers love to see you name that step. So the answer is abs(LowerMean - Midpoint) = 1.4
